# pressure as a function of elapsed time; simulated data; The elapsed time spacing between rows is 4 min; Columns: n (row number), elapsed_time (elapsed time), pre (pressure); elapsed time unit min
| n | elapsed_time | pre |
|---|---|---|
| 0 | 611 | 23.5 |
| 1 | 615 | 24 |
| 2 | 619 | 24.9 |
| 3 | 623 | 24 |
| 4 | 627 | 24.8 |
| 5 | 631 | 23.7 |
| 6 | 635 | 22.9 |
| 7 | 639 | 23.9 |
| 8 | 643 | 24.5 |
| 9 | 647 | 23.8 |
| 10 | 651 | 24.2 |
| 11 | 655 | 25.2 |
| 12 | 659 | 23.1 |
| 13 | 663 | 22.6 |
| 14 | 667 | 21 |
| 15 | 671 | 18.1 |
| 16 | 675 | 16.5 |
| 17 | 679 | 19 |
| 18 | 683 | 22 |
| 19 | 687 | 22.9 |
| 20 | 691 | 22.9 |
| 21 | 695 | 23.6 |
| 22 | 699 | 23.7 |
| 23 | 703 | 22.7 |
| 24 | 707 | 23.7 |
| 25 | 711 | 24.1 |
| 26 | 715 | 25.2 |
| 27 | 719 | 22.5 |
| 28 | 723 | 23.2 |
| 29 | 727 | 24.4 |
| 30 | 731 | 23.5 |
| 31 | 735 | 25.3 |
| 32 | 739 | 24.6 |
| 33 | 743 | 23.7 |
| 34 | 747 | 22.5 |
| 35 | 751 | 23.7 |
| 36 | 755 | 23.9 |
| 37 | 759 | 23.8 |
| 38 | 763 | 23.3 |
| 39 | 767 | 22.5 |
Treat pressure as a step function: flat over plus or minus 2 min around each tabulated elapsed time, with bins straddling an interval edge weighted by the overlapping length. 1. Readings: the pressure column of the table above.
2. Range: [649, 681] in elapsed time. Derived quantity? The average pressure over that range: 21.2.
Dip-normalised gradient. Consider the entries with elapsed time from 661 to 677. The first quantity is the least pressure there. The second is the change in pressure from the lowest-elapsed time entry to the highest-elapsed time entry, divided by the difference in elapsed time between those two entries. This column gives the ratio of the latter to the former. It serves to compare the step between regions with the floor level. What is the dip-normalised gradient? -0.031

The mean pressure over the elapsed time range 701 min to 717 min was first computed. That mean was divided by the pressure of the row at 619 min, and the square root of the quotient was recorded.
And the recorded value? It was 0.98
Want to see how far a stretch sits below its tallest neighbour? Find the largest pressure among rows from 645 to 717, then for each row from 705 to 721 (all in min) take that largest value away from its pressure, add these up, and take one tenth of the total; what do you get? -0.53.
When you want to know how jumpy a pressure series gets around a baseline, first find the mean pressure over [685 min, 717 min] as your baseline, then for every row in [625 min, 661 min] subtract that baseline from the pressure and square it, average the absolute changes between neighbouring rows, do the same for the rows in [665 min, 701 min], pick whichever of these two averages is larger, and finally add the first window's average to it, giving 13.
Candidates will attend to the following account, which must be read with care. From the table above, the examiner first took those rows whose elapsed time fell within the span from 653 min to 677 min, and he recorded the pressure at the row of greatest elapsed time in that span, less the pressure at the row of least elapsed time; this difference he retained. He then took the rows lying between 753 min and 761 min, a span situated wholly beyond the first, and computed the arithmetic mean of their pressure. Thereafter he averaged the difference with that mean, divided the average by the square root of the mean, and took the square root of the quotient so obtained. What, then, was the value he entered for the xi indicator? 1.25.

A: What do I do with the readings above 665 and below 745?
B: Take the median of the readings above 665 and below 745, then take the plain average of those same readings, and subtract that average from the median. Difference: 0.7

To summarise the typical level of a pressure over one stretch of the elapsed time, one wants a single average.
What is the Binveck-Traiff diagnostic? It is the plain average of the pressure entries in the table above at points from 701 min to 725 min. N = 23.57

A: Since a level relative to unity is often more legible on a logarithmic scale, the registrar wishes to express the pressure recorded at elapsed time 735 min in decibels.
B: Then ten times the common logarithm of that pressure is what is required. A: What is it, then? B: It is 14.0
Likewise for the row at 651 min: 13.8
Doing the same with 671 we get 12.6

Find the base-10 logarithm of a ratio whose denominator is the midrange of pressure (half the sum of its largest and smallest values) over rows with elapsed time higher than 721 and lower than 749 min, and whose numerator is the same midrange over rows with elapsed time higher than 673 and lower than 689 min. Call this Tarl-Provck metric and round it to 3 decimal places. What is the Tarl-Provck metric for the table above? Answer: -0.084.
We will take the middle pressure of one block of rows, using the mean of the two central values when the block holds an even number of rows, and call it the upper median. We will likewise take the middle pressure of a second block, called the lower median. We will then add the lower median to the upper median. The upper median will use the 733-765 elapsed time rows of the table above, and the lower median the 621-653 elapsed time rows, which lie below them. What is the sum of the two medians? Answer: 47.7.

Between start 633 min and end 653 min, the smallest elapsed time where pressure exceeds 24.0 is 643 min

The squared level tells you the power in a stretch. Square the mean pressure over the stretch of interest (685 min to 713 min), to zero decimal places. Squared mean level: 546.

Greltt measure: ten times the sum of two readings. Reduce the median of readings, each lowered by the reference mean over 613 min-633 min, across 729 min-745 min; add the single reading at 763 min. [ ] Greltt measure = 232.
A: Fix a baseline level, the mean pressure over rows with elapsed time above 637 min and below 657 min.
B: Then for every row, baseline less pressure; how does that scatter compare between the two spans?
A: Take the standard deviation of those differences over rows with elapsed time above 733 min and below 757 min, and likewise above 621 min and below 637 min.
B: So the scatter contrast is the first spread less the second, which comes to 0.2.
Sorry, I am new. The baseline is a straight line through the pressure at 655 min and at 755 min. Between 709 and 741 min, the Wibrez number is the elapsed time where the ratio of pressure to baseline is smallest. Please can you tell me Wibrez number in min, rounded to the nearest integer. 719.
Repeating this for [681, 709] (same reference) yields 683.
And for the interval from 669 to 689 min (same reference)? 675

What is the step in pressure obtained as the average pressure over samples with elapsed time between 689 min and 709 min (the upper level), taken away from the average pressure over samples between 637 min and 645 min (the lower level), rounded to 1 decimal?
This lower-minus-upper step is 0.9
